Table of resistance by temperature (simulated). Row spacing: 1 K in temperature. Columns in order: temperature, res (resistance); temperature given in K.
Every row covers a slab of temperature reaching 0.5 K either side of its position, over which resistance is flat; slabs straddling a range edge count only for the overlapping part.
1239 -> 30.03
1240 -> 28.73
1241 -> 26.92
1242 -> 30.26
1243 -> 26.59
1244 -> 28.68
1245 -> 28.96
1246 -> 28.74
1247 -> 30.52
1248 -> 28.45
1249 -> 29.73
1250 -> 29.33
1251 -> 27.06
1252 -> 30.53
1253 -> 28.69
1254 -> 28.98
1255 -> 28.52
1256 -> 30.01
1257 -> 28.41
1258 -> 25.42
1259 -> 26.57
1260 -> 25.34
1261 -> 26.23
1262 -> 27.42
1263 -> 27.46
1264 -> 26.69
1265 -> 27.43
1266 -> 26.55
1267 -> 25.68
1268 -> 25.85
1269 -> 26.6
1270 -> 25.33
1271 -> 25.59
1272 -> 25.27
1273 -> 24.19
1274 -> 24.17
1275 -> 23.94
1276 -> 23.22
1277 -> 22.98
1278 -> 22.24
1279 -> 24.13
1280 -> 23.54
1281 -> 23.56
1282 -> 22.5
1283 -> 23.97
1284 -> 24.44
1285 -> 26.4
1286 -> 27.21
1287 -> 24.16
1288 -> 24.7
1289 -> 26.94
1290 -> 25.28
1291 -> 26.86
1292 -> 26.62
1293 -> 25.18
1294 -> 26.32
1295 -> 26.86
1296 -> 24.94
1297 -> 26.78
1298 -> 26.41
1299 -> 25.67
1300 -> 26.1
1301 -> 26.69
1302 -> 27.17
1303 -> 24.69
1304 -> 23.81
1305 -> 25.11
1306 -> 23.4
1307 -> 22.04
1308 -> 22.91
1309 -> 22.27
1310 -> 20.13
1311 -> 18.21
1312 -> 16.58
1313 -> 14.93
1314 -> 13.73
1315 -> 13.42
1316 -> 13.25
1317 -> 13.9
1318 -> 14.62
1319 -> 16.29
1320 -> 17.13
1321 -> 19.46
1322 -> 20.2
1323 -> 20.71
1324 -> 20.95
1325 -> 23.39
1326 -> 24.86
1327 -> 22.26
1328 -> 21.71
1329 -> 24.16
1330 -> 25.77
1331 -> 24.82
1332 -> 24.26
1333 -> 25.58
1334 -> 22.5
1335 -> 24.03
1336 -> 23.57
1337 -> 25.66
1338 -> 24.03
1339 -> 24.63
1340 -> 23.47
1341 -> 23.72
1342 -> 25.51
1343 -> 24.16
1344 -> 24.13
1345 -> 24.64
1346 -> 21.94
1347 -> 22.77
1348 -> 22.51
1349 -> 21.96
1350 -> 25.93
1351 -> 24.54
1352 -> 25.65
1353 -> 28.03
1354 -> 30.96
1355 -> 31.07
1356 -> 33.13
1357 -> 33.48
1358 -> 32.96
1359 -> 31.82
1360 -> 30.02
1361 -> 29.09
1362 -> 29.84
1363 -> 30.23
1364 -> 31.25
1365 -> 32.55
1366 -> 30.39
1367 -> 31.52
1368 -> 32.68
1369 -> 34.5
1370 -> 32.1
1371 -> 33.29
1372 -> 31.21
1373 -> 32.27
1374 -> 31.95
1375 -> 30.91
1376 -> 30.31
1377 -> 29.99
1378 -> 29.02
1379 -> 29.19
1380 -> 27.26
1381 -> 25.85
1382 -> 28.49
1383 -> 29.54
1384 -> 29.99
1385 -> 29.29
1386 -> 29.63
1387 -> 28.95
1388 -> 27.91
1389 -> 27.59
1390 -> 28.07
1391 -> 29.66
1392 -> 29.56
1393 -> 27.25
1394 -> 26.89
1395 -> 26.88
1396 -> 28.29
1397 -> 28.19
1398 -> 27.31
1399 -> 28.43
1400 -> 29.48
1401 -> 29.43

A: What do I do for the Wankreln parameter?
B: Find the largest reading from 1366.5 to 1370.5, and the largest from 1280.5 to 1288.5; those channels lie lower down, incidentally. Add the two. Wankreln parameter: 61.7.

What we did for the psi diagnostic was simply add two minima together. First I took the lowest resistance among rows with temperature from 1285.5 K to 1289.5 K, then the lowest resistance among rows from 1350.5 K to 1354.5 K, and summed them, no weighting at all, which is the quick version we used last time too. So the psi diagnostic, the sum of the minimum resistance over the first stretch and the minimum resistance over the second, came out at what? 49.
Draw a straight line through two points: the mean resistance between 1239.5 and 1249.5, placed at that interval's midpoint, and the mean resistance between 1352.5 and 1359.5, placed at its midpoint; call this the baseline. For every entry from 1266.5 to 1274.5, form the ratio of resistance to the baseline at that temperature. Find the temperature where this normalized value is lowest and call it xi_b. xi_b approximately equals 1274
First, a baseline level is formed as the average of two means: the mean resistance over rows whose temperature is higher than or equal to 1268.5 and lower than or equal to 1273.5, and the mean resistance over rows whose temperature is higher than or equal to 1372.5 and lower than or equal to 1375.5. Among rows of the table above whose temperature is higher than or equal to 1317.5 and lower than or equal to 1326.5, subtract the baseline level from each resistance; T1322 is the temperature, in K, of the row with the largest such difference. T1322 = 1326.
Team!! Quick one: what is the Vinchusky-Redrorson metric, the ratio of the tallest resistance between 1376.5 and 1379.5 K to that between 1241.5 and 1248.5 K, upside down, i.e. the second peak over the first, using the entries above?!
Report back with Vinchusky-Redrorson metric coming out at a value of 1.0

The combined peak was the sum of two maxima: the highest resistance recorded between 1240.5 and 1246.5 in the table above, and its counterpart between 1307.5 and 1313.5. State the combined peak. 53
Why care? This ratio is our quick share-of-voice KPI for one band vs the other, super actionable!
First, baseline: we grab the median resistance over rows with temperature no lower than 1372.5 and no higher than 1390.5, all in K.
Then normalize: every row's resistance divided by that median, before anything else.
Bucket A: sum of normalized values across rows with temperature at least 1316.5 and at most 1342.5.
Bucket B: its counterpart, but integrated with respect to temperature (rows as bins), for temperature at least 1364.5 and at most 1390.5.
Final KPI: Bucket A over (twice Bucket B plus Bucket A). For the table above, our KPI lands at 0.269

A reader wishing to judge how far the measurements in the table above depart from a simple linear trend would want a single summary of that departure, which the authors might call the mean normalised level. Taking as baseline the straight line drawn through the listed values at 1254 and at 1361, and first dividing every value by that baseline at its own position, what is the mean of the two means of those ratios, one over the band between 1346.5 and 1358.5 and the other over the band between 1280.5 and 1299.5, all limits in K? 0.92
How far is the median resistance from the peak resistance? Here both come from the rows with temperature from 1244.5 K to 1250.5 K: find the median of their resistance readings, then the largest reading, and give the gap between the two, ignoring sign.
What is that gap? 1.4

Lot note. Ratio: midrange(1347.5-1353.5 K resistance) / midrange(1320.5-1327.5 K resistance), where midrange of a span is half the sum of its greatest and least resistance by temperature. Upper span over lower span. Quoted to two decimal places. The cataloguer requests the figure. 1.13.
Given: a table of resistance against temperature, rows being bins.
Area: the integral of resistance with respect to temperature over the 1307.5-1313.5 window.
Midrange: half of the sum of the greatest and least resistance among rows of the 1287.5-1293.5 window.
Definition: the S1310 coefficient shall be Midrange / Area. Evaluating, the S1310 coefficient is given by 0.224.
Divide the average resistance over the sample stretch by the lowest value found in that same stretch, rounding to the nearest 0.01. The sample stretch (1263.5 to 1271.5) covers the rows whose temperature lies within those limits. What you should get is 1.03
